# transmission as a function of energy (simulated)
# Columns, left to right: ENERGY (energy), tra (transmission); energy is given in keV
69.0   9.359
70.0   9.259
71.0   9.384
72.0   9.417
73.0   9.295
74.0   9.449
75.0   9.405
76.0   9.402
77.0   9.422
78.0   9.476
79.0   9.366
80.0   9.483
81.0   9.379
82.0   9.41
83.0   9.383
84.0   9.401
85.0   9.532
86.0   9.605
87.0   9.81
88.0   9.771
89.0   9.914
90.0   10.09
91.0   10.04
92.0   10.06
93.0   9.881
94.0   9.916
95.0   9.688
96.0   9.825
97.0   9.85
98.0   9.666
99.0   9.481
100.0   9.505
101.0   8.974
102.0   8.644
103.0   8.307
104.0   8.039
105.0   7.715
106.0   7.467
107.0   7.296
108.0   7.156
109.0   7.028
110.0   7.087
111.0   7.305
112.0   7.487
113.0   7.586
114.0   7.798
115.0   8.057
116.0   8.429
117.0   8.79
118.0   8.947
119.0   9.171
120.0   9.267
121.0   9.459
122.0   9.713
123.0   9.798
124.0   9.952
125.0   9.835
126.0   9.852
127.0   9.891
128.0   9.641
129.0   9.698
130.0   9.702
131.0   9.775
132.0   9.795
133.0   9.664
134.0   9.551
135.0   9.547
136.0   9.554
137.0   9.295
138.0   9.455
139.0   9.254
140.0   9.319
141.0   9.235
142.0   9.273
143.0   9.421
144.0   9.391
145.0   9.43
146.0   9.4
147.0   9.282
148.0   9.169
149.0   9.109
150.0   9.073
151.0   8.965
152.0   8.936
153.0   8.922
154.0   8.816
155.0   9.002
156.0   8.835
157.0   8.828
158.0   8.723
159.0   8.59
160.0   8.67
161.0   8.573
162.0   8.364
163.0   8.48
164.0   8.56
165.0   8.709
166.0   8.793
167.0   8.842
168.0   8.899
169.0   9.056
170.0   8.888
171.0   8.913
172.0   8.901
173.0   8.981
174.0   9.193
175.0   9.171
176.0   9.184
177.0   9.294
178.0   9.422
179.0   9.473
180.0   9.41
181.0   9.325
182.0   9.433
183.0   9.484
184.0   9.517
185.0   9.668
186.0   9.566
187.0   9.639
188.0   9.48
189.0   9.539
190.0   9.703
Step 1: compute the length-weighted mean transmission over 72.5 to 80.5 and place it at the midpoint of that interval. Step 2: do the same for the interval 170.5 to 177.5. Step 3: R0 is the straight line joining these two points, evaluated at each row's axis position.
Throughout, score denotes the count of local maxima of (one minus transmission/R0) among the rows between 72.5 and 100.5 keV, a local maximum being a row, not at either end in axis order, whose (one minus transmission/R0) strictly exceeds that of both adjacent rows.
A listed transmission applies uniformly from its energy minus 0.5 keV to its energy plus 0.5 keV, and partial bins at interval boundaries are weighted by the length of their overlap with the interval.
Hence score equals 9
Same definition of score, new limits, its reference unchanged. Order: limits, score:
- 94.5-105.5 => 1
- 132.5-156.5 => 6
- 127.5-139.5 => 2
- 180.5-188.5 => 1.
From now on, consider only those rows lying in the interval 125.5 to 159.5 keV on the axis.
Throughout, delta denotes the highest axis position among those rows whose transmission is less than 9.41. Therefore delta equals 159.0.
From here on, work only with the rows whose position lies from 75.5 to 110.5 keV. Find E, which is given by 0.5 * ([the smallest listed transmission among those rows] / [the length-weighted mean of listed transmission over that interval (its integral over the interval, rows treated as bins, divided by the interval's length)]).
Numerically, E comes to 0.385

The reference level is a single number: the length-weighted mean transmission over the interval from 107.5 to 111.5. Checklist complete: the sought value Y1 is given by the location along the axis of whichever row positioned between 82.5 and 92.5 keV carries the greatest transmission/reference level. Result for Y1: 90.0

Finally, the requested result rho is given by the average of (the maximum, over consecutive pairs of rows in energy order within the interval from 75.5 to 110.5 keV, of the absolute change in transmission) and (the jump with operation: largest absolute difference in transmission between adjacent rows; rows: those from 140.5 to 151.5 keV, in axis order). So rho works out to 0.34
